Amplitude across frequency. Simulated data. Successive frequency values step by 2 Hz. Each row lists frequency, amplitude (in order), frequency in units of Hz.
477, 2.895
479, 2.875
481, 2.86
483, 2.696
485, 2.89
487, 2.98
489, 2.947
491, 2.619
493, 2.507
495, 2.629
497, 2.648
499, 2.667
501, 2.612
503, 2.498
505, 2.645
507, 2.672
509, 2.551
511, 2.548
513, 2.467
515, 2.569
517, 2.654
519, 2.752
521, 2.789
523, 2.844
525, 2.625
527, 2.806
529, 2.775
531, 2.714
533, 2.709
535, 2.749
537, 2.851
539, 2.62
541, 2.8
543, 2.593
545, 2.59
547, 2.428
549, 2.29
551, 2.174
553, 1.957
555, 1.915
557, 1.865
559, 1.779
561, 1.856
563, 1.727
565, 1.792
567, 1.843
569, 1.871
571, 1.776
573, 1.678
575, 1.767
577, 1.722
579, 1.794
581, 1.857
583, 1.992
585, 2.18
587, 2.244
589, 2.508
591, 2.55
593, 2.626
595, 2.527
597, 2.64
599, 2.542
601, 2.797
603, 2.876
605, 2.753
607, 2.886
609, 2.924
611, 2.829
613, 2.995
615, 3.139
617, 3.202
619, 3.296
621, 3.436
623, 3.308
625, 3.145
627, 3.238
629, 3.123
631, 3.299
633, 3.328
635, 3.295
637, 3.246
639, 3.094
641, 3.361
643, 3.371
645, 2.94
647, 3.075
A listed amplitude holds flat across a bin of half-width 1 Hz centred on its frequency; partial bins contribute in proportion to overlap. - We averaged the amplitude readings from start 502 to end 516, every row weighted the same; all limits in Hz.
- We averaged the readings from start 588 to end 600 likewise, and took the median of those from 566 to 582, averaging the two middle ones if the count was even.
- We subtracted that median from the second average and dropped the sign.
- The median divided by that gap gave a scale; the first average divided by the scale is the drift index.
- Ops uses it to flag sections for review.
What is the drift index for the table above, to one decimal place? 1.1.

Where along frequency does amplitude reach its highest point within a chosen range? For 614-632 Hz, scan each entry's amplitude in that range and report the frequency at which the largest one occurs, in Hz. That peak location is 621 Hz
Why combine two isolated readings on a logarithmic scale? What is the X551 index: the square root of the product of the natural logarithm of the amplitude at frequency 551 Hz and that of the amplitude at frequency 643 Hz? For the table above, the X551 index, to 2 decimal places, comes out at 0.97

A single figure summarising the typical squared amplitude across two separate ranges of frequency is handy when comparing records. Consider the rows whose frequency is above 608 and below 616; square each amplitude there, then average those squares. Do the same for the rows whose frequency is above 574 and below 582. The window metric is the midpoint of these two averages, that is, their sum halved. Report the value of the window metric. 6.0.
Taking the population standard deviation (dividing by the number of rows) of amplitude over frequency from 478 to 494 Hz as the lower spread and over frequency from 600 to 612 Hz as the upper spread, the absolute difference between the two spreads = 0.10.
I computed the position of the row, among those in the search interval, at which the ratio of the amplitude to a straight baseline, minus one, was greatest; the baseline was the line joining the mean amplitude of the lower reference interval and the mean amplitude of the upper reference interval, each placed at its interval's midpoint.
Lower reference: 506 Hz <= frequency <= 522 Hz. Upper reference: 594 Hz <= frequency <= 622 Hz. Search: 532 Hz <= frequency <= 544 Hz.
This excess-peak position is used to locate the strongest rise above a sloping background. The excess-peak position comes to 537 Hz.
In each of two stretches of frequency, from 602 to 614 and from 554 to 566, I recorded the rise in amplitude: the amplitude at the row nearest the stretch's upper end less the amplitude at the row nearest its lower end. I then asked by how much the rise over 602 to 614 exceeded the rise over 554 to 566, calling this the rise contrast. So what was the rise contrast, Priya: 0.2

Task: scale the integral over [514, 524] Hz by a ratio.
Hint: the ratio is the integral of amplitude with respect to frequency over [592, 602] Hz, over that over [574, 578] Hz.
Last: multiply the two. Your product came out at 102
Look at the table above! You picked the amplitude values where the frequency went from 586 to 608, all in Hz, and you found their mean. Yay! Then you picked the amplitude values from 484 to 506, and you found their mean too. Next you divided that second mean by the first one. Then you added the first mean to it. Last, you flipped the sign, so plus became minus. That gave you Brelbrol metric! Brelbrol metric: -3.7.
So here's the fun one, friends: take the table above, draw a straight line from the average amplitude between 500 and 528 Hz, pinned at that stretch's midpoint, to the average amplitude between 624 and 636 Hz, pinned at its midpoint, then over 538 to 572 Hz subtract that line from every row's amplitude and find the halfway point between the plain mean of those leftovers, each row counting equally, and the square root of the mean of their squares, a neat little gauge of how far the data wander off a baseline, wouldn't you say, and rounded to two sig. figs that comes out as 0.050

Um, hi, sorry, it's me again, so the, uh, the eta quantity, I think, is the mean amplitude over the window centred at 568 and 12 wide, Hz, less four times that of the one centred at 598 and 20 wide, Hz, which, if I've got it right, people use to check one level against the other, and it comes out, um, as -8.9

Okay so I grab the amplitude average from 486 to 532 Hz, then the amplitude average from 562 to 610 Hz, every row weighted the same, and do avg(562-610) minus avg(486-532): -0.4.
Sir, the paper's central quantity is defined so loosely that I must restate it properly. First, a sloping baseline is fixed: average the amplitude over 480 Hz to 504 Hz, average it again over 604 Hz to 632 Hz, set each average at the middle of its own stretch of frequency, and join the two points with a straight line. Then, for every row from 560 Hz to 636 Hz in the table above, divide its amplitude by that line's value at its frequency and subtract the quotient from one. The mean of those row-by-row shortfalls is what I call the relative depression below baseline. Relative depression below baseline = 0.16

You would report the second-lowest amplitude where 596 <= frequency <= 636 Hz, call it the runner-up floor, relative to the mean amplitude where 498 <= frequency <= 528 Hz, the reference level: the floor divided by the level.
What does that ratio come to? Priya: 1.0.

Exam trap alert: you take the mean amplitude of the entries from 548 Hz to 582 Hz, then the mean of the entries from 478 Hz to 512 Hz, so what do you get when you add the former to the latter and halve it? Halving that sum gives 2.3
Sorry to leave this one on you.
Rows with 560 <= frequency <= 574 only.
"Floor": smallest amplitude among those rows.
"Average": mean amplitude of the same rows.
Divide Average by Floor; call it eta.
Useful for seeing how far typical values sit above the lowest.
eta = 1.07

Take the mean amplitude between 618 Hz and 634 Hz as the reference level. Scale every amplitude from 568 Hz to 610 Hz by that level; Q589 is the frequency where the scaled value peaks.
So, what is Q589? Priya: 609 Hz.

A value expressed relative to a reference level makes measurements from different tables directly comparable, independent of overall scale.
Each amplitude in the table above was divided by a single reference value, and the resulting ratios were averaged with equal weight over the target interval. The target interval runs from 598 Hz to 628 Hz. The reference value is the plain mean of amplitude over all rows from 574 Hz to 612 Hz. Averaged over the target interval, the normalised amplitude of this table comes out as 1.25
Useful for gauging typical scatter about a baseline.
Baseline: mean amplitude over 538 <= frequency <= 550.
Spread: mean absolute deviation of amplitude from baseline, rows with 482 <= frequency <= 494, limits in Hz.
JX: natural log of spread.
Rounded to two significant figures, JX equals -1.4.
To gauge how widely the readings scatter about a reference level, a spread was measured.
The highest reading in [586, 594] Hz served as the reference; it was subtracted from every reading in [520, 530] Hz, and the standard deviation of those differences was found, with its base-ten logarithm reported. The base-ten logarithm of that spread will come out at -1.1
